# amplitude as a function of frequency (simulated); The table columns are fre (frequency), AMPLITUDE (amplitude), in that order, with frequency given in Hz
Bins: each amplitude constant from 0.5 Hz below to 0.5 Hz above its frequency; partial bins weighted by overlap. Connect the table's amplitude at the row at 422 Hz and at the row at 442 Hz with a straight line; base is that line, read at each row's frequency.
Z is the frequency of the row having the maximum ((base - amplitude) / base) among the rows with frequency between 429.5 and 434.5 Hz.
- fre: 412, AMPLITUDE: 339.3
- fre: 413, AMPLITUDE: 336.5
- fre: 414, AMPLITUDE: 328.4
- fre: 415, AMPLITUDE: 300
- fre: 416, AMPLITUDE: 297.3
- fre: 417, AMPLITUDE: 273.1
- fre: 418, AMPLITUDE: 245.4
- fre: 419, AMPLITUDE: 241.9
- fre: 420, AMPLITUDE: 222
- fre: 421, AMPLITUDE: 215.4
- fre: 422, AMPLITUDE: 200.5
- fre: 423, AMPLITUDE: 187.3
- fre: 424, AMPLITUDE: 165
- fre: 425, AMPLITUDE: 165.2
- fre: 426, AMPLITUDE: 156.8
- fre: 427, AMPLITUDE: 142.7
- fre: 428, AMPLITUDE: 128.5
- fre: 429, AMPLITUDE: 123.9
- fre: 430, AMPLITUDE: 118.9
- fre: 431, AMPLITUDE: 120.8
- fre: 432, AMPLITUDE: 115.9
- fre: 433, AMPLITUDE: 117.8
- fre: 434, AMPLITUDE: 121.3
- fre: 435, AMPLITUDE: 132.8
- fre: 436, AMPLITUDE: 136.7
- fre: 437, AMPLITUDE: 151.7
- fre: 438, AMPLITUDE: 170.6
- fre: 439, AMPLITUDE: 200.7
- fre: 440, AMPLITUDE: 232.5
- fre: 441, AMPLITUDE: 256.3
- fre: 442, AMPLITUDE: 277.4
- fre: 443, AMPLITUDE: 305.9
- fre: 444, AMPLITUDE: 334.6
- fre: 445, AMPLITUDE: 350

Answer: 432 Hz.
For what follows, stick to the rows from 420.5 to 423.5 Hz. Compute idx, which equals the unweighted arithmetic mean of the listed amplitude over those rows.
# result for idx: 201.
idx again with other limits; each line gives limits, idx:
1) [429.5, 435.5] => 121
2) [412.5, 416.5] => 316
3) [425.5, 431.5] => 132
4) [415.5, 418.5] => 272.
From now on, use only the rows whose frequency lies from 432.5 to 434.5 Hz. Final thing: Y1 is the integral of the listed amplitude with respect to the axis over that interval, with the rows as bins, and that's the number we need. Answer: 239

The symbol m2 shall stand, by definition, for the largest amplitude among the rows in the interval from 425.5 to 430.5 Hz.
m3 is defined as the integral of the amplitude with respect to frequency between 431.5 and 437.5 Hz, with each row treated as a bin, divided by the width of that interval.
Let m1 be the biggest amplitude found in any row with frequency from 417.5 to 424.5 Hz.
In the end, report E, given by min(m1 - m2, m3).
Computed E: 89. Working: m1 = 245.4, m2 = 156.8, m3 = 129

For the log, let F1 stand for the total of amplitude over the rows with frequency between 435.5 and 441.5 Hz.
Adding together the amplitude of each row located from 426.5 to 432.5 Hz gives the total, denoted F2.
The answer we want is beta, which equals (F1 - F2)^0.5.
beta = 20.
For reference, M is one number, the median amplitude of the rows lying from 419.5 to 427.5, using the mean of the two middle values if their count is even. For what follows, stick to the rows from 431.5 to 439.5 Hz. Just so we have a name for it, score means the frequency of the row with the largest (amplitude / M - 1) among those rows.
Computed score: 439 Hz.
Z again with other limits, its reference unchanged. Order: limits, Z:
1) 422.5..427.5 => 427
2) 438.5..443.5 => 439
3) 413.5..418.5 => 418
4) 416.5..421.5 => 421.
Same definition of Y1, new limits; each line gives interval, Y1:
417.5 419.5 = 487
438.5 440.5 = 433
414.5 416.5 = 597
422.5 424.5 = 352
